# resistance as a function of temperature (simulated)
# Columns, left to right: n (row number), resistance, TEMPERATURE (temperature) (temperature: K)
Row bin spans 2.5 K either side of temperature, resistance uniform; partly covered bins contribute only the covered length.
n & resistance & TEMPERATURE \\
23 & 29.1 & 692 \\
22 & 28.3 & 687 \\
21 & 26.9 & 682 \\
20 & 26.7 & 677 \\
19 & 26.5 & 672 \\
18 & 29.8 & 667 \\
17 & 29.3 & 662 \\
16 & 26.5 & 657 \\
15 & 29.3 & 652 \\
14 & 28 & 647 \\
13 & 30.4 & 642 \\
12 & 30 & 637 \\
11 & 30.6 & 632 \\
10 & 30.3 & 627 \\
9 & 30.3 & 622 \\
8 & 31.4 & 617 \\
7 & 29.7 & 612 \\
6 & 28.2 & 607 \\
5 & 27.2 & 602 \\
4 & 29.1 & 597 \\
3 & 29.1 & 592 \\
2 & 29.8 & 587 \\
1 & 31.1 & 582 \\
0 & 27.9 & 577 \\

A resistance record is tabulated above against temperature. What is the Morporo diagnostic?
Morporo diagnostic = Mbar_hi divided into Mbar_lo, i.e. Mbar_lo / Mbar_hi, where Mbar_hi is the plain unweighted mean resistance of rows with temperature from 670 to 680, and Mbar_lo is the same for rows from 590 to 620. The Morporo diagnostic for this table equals 1.095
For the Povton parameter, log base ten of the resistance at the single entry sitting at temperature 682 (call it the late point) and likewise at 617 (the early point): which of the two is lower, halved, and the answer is 0.715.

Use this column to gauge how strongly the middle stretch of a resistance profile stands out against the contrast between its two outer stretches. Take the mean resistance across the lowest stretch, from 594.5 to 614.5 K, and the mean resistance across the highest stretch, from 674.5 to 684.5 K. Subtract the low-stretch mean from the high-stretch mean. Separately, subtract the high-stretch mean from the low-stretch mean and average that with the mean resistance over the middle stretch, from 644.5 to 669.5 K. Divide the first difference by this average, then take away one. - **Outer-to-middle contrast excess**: -1.12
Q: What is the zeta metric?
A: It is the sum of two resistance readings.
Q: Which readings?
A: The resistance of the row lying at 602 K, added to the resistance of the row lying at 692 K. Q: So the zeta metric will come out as 56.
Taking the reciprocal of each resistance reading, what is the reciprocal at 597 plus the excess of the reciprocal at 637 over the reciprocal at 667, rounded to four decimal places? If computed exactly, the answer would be 0.0341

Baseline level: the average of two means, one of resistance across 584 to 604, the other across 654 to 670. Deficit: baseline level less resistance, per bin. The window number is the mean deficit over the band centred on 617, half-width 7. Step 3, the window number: -1.8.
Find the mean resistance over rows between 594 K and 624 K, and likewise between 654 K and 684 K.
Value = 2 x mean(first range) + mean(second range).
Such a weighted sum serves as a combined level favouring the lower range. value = 86.2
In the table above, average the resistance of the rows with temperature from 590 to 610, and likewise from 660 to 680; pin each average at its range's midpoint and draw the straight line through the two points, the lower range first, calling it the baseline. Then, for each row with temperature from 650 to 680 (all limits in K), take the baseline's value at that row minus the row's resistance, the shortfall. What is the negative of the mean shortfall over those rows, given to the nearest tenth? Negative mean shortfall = -0.1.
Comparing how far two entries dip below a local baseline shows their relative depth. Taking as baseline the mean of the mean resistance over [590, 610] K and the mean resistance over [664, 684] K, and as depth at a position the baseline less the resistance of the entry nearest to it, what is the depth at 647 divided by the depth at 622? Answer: 0.0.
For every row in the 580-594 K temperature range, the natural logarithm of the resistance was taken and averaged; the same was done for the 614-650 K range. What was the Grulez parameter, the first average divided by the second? 0.999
